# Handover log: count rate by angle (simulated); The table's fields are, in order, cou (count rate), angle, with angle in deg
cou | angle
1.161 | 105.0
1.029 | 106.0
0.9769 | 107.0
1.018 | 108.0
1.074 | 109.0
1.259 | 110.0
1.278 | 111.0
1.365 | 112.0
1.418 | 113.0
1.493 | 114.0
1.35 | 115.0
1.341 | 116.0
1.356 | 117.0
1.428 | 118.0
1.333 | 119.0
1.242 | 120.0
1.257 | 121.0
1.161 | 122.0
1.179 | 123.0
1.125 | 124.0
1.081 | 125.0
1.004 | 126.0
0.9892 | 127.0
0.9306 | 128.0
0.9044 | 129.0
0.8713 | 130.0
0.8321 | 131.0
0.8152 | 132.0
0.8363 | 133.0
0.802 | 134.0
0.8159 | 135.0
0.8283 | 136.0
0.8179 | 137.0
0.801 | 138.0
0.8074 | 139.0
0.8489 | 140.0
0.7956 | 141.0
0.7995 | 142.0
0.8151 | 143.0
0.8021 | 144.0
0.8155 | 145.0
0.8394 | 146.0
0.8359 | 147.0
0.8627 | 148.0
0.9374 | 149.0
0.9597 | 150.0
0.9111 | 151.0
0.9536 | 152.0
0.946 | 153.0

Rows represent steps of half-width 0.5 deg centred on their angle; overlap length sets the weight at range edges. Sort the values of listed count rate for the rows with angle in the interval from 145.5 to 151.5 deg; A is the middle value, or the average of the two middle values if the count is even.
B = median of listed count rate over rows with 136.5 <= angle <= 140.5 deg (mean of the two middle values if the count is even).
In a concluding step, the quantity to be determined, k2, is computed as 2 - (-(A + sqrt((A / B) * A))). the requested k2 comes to 3.9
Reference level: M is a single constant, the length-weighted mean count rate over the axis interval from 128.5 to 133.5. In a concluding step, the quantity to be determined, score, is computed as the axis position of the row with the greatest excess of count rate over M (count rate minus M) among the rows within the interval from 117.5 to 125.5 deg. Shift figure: 118.0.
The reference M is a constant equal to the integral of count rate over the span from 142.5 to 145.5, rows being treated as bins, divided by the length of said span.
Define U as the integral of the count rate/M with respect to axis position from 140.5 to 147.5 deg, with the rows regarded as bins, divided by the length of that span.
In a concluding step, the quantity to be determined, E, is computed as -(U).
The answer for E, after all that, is -1.00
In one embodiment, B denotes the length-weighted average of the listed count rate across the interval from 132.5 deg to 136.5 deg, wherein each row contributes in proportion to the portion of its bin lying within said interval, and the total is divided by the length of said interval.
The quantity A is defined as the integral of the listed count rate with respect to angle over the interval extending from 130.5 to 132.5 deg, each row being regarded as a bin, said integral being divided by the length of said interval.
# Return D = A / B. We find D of 1.00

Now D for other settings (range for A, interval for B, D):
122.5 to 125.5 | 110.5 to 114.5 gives 0.81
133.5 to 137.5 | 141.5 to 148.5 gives 0.99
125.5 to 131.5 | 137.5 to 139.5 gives 1.15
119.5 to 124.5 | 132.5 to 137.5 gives 1.45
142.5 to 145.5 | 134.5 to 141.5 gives 0.99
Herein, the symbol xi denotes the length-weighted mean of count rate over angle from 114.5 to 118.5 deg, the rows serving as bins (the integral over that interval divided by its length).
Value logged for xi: 1.4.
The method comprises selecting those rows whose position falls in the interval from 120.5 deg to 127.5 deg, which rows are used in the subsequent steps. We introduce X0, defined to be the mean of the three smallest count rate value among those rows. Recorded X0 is 1.02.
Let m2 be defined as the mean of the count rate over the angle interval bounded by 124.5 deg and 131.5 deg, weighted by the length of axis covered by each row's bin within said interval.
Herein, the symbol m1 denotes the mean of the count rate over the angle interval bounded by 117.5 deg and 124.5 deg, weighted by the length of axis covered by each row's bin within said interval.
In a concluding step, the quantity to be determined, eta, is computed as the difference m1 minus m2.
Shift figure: 0.30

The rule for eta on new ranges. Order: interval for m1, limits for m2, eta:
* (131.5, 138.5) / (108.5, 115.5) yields -0.50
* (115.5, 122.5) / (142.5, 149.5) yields 0.46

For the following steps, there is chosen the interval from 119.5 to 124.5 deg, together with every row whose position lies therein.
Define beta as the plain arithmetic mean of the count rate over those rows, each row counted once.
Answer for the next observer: 1.19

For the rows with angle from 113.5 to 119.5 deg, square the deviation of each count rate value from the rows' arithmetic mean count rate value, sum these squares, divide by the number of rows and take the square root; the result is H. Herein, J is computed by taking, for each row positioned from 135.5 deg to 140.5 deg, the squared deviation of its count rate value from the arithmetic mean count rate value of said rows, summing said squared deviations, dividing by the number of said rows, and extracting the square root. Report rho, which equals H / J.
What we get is 3.44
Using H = 0.058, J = 0.017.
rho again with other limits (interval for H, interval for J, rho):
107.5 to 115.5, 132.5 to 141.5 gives 9.11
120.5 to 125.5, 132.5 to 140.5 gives 3.68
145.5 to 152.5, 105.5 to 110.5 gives 0.50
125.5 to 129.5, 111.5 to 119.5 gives 0.79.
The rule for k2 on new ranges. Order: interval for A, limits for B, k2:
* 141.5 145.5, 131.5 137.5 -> 3.7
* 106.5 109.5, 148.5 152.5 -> 4.1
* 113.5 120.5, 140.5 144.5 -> 4.9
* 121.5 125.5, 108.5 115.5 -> 4.1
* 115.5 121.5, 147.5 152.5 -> 4.7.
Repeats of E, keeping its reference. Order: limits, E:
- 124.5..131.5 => -1.16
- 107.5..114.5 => -1.57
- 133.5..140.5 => -1.01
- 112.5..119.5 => -1.71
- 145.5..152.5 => -1.11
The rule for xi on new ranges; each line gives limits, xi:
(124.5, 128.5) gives 1.0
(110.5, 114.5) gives 1.4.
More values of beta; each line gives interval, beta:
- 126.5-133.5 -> 0.88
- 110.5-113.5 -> 1.35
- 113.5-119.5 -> 1.38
